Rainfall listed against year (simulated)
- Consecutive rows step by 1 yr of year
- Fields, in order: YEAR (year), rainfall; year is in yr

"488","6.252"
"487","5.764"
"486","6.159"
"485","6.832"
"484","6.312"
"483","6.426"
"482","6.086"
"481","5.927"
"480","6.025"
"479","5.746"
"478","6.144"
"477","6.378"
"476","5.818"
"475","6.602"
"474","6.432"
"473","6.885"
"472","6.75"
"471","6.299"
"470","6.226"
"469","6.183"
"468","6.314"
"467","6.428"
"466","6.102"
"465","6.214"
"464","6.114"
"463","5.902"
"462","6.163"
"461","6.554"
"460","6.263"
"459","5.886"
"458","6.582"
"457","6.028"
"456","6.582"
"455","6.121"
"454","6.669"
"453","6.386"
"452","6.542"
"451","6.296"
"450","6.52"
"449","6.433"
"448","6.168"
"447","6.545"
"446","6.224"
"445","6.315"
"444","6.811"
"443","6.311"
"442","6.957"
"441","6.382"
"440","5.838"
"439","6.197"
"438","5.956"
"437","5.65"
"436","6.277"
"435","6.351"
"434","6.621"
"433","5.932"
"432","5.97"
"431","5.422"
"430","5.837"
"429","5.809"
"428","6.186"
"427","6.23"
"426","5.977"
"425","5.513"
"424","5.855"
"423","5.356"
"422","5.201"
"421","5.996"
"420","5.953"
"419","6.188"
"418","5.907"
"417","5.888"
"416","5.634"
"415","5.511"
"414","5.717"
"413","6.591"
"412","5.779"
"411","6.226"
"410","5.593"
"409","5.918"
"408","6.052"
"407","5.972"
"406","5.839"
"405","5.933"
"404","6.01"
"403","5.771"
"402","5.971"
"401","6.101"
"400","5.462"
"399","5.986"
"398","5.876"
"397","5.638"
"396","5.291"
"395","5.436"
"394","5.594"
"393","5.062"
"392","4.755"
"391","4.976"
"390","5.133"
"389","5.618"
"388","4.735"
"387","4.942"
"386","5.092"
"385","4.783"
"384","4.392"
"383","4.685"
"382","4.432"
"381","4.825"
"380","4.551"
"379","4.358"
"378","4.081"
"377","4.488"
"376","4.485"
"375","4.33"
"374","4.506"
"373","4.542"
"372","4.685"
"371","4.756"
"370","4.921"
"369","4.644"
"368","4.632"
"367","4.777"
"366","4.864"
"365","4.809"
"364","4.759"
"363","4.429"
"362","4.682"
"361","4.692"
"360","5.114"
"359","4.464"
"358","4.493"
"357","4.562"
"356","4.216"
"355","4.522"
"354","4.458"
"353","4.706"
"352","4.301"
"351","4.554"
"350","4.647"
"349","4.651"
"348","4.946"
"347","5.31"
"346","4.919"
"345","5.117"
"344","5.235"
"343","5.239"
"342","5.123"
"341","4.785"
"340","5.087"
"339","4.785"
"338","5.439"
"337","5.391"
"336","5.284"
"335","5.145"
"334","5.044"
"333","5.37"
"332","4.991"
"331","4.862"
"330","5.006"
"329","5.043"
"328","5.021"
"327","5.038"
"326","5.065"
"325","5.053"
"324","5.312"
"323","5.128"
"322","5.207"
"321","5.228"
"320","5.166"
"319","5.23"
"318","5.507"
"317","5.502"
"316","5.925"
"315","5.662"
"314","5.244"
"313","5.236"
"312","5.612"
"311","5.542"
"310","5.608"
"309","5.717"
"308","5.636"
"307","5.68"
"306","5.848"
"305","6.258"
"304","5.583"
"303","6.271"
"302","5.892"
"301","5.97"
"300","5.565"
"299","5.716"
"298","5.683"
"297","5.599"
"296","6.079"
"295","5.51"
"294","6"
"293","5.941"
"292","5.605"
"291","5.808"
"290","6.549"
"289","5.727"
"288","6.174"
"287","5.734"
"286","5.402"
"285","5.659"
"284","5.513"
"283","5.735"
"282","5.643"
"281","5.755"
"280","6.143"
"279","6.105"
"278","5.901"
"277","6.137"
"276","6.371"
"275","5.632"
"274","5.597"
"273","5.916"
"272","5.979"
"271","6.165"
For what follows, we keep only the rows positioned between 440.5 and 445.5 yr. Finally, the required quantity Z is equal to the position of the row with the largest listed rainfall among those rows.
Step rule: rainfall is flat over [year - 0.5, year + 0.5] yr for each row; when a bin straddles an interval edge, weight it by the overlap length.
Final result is 442 yr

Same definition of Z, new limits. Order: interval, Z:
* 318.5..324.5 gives 324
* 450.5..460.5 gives 454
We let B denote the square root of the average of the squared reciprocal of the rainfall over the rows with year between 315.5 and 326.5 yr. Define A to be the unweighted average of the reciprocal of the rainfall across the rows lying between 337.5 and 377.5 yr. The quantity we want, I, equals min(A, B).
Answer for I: 0.189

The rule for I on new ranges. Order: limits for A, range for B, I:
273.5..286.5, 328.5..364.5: 0.172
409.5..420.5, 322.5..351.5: 0.170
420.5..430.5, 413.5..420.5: 0.172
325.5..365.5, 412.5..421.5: 0.169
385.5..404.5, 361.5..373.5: 0.185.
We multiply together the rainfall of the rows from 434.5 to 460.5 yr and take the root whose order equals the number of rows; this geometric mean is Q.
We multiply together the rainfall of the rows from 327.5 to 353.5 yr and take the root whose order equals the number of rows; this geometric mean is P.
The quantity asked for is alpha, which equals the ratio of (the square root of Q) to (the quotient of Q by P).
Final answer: 1.99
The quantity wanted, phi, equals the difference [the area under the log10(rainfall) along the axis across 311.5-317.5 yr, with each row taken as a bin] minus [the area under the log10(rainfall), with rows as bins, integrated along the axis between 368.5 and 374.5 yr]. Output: 0.4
